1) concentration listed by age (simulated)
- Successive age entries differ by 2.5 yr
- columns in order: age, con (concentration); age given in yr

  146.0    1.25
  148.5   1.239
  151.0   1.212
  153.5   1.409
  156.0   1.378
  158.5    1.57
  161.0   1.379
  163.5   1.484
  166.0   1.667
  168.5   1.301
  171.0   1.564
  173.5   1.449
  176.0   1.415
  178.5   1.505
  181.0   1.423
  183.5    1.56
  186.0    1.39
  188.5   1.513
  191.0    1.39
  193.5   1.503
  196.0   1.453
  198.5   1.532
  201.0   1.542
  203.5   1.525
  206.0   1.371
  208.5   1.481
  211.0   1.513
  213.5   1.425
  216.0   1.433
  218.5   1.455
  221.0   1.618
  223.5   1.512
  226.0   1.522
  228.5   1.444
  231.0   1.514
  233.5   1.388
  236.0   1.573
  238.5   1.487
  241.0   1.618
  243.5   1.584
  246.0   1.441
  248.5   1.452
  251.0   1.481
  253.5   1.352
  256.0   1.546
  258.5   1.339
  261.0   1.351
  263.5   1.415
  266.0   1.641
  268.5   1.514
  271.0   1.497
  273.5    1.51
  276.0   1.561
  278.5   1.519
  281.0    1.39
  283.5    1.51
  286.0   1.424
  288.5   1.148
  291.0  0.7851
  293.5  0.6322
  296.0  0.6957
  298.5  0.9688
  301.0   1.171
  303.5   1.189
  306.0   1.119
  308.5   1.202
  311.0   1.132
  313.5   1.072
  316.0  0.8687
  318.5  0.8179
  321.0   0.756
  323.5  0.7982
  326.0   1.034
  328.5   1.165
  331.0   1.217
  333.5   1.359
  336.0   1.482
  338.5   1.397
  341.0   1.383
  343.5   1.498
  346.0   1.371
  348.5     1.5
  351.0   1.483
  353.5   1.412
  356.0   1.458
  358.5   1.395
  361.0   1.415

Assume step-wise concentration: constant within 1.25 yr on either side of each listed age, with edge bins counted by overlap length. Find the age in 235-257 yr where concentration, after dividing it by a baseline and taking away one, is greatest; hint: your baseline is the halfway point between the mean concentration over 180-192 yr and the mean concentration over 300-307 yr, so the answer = 241.0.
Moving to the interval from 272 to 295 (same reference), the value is 276.0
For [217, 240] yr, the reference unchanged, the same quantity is 221.0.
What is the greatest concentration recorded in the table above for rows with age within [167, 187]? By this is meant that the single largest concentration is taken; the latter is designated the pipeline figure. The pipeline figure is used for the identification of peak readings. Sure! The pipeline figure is 1.564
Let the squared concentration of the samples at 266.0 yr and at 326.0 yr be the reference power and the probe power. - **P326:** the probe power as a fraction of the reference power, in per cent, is 40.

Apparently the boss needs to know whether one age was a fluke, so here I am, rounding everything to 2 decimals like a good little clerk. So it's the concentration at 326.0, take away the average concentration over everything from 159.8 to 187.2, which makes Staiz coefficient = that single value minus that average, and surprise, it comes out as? -0.43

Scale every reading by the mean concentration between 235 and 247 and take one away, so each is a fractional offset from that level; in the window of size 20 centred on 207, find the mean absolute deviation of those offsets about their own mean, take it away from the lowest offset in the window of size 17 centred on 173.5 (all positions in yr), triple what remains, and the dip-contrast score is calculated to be -0.57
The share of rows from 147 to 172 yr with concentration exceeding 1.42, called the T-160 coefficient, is 0.40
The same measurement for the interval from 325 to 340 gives 0.17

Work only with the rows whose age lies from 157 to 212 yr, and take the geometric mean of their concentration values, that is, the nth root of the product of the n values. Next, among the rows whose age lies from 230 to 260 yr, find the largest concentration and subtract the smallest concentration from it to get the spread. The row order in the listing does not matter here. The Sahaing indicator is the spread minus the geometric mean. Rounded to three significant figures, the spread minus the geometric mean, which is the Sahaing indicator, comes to -1.20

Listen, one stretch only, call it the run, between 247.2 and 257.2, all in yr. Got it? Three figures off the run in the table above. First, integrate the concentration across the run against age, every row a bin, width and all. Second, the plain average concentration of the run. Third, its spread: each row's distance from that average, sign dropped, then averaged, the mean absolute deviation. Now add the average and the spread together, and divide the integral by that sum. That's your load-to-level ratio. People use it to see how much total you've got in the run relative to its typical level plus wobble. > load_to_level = 9.632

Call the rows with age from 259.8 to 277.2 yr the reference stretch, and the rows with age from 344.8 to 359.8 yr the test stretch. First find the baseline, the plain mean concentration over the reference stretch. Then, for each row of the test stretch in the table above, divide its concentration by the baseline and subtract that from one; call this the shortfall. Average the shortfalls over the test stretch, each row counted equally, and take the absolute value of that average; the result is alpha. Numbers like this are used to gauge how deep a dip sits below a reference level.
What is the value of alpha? 0.041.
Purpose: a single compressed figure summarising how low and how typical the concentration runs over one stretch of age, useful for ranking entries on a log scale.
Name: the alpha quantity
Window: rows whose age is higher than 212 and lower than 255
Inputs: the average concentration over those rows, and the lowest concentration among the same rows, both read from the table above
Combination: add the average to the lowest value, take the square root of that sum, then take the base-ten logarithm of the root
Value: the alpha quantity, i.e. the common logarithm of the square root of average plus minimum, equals 0.227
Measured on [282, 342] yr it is 0.119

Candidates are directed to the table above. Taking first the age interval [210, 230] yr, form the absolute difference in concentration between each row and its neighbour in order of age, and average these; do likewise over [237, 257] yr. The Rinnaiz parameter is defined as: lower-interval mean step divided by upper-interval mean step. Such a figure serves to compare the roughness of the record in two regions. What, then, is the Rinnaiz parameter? 0.71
